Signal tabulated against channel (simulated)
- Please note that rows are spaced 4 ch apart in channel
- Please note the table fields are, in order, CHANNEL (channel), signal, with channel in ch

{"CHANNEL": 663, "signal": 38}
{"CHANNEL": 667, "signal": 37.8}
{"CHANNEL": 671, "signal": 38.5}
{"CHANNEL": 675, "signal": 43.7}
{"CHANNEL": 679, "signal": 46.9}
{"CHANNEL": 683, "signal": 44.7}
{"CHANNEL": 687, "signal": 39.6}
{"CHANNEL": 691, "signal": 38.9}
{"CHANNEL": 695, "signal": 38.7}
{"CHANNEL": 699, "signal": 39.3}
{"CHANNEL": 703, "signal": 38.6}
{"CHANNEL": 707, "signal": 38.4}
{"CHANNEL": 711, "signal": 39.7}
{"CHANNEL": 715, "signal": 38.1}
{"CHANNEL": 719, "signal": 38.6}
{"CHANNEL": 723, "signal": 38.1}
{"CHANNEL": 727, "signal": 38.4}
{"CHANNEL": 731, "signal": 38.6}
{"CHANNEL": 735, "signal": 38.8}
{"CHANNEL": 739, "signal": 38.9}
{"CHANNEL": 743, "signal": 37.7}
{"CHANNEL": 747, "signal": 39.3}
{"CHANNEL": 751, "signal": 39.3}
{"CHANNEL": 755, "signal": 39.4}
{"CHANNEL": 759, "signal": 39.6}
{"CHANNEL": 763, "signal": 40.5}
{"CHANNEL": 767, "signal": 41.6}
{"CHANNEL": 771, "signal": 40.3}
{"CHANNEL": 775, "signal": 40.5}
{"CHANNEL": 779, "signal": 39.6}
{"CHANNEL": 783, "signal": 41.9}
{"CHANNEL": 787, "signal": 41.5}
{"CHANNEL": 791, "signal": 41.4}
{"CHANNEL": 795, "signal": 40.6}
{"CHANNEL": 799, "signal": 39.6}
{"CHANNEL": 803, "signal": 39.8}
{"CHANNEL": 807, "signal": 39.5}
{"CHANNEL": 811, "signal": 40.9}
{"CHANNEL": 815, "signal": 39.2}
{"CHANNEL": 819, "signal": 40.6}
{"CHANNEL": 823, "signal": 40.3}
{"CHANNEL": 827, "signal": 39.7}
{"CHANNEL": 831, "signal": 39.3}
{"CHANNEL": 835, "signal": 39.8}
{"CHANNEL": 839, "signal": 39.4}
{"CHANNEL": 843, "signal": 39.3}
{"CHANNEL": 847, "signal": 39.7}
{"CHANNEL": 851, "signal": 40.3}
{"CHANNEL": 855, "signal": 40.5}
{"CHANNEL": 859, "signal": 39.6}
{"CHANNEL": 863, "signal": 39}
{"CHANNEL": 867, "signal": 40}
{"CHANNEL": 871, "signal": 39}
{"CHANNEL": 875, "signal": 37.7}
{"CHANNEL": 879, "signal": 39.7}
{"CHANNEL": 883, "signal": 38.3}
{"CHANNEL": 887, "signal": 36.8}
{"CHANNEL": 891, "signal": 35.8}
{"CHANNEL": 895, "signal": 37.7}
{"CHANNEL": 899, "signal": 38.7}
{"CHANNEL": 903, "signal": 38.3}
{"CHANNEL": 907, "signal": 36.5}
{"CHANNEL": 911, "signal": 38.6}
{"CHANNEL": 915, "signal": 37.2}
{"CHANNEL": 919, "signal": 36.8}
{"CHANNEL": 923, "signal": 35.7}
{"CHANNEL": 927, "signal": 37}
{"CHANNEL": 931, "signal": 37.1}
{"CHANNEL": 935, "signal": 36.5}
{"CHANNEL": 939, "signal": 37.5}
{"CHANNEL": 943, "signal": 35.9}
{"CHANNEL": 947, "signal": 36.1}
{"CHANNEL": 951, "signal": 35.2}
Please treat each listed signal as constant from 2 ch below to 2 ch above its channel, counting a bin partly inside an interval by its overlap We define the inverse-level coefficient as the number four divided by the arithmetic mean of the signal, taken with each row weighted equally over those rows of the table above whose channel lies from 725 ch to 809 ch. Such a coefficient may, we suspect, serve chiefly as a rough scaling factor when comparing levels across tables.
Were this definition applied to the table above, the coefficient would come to 0.100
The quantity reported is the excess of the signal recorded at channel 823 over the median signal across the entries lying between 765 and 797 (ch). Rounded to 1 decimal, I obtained -0.7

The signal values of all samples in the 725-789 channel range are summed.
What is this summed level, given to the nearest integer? 636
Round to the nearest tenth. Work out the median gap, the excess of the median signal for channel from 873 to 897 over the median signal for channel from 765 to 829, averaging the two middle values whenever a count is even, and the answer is -2.7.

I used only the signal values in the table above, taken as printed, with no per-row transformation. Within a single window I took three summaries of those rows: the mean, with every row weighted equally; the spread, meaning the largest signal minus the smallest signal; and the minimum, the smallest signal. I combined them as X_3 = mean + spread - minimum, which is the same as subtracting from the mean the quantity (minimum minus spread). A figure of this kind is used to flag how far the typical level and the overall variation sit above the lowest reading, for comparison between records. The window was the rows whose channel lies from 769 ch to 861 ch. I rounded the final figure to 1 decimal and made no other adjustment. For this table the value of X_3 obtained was 3.6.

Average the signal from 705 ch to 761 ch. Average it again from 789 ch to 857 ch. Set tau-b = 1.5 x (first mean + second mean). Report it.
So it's 118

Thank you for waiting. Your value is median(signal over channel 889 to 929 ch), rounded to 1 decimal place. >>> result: 37.1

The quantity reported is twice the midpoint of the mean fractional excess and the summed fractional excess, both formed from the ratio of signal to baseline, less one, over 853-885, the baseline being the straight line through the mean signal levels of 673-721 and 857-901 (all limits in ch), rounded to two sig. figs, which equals 0.17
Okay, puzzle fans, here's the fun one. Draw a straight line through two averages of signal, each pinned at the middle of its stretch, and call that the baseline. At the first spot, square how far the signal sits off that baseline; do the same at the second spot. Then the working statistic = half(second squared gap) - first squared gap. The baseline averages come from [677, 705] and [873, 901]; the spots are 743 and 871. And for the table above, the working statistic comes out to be -5.4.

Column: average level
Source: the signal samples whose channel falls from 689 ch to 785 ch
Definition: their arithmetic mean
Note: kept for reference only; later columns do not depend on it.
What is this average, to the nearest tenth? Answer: 39.3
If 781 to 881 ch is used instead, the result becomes 39.9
